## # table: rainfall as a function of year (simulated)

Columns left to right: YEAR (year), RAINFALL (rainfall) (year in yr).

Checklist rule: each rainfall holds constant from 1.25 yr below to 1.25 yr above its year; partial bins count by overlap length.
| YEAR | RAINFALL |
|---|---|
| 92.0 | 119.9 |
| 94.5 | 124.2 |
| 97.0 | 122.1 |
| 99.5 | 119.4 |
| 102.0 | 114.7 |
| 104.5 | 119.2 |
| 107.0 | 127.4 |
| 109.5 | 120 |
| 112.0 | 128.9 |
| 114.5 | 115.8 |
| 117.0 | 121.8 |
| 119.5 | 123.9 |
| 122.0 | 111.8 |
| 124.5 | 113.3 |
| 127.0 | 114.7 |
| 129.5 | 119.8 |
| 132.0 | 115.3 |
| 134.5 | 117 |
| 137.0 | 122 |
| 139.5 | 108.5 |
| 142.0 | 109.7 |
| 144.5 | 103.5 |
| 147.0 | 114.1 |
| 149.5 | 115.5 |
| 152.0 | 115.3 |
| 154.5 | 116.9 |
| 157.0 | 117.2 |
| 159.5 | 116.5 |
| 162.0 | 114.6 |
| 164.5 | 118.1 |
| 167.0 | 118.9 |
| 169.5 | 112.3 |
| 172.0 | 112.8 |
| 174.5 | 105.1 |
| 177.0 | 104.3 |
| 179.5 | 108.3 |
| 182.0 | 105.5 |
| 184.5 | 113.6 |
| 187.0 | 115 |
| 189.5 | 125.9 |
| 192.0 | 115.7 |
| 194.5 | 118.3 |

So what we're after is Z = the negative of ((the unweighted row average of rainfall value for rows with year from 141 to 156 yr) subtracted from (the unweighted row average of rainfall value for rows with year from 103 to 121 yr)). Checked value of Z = -10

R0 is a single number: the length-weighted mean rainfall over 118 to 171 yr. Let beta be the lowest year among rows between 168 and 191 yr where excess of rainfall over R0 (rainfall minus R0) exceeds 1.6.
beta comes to 189.5 yr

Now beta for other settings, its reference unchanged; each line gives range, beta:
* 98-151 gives 99.5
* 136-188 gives 137.0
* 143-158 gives 154.5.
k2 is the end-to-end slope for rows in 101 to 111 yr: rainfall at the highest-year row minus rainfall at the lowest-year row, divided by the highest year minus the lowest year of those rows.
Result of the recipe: 0.71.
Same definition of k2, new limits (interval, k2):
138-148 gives 0.75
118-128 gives -1.23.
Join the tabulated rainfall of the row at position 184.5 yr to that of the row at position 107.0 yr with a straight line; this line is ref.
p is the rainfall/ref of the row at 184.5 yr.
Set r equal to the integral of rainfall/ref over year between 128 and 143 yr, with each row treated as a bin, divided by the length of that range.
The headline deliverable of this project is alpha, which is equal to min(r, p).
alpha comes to 0.944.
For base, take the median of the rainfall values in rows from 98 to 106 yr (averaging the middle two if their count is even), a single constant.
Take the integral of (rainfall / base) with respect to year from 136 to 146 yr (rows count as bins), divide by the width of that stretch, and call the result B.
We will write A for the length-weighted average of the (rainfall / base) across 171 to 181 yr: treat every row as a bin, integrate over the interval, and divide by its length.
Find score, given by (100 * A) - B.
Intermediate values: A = 0.90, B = 0.93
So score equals 89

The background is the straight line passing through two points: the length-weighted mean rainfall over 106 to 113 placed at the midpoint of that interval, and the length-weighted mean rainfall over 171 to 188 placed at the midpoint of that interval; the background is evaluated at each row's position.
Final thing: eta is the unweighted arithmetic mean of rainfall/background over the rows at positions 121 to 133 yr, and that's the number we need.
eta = 0.95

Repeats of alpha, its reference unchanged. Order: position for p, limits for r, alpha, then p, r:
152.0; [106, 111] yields 0.966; 0.97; 0.974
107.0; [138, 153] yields 0.923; 1.00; 0.923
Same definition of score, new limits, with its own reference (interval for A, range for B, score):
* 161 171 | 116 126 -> 96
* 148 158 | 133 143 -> 96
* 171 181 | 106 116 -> 89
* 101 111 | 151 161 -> 100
